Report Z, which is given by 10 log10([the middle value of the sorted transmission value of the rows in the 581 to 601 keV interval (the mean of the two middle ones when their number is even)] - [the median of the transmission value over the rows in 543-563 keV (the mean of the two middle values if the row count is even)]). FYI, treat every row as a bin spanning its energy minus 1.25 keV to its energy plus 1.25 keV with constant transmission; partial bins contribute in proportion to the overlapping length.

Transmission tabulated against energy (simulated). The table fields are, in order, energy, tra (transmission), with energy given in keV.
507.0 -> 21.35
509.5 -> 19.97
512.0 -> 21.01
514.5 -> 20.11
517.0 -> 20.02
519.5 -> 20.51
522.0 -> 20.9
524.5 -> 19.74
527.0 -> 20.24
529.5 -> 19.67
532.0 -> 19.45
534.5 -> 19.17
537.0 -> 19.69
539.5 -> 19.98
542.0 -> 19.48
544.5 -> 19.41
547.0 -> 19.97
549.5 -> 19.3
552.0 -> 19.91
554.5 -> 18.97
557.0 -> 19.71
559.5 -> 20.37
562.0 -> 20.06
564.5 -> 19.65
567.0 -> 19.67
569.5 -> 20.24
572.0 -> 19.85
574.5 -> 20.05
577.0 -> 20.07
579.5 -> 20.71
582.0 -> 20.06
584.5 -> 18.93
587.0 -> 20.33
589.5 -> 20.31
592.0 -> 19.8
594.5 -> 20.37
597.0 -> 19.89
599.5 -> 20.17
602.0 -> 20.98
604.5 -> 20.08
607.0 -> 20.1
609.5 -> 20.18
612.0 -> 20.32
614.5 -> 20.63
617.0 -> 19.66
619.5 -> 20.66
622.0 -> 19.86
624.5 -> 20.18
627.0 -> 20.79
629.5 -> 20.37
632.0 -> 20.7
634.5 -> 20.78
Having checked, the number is -5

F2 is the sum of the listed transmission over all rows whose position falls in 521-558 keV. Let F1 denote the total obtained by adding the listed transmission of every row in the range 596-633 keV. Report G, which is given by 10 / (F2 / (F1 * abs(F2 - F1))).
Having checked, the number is 93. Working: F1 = 305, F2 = 296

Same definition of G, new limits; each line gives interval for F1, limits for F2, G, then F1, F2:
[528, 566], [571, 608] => 68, 295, 302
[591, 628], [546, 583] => 52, 304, 299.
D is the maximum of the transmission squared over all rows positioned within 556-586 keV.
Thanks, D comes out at 429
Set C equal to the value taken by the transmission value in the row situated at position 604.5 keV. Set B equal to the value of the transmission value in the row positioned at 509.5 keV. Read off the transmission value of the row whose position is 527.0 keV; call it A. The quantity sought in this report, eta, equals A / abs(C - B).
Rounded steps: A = 20.24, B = 19.97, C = 20.08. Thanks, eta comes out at 184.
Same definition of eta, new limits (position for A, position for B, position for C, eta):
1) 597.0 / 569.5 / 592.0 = 45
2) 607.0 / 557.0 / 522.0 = 17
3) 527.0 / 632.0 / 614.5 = 289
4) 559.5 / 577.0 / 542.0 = 35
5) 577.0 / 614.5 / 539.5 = 31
